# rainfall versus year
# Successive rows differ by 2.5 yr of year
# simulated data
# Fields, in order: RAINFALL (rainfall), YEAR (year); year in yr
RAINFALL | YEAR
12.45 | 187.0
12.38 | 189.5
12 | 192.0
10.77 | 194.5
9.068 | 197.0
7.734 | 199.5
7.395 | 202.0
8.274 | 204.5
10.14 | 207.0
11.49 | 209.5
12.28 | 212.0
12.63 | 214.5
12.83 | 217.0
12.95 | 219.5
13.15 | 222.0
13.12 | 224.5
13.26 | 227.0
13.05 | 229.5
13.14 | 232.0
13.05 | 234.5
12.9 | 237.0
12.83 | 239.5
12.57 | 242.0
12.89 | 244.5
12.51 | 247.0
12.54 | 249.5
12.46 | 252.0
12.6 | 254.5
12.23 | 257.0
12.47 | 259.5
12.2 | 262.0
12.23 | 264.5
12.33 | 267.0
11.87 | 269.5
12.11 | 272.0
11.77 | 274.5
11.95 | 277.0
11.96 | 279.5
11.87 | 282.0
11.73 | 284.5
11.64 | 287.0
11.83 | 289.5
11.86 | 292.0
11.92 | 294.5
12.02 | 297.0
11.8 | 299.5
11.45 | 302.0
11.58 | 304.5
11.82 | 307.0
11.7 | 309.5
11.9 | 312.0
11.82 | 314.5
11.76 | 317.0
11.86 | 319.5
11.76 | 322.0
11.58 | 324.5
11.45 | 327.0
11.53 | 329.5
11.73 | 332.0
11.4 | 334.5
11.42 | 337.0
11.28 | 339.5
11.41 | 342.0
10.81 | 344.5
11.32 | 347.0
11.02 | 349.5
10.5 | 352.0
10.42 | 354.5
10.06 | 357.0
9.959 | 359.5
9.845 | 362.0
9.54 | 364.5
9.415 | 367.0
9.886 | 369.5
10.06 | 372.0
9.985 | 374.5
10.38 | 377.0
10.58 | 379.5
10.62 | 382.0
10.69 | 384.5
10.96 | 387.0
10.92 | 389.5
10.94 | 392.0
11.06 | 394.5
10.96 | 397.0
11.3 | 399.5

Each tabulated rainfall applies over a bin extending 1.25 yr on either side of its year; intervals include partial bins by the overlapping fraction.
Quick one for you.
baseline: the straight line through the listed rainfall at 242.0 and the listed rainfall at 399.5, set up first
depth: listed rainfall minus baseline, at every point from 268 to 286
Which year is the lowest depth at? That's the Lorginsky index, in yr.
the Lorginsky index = 274.5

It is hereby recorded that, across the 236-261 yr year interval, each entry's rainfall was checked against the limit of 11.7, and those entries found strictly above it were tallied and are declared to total 10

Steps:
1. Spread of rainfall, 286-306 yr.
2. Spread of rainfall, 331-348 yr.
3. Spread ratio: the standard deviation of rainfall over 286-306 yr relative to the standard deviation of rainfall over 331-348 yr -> 0.7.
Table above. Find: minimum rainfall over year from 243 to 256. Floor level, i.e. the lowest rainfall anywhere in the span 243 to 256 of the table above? 12.46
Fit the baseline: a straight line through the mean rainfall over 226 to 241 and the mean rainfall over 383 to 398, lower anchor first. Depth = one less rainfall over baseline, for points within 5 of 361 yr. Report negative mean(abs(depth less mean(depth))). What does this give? -0.012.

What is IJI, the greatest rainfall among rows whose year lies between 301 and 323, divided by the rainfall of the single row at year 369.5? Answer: 1.20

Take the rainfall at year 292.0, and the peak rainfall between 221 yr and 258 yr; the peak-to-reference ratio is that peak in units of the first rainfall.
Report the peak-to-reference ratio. 1.12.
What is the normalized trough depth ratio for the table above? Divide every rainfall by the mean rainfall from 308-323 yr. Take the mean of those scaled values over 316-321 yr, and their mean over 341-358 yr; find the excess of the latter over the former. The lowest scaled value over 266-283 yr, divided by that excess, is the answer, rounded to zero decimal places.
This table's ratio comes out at -12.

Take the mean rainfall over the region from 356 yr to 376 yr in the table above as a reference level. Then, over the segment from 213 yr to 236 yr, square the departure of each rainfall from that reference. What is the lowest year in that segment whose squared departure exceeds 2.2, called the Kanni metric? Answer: 214.5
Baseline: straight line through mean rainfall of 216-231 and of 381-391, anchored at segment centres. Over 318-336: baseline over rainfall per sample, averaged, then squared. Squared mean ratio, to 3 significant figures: 1.00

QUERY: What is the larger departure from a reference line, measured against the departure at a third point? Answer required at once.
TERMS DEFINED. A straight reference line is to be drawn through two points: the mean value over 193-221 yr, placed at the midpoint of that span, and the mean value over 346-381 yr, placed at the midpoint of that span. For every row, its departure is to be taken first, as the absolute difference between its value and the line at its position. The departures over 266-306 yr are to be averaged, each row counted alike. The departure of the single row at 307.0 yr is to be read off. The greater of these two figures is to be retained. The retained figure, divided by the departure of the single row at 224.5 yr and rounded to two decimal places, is 0.57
